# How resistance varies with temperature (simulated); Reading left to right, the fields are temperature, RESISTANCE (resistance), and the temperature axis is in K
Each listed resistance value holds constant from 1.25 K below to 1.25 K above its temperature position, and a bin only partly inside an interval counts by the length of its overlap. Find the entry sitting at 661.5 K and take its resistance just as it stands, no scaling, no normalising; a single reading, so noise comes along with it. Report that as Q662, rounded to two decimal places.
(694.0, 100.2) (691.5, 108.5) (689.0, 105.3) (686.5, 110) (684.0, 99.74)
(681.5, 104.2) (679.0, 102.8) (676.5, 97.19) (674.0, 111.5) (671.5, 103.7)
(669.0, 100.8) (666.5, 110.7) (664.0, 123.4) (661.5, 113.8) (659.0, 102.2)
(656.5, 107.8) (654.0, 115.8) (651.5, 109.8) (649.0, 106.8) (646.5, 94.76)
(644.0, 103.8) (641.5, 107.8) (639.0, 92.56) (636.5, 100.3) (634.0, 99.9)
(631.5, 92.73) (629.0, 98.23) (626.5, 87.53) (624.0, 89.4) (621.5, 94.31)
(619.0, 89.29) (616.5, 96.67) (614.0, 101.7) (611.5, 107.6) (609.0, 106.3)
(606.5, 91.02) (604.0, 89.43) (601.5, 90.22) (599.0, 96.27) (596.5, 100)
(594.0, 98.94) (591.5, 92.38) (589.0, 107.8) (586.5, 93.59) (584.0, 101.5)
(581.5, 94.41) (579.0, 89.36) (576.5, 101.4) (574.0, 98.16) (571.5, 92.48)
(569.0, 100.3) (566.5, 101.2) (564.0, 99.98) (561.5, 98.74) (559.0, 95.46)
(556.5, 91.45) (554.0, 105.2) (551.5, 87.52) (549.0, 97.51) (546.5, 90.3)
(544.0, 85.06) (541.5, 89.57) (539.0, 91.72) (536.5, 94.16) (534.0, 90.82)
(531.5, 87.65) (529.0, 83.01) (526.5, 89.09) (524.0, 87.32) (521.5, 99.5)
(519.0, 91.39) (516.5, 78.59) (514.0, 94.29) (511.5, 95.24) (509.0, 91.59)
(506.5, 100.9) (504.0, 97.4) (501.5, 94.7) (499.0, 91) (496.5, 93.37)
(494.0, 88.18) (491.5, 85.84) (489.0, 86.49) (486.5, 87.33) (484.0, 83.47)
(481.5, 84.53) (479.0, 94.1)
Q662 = 113.80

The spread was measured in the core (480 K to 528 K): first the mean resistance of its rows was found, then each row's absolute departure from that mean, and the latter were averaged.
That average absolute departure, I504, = 4.63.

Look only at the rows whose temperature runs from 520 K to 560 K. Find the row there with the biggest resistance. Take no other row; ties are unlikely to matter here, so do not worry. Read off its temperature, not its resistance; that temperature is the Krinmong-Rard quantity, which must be 554.0 K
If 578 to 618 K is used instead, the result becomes 589.0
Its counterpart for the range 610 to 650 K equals 641.5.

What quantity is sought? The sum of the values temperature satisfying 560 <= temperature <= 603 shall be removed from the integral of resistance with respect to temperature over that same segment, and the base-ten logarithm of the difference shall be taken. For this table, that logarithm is 3.40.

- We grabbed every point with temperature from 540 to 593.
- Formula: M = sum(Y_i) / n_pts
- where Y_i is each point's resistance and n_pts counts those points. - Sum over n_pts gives 96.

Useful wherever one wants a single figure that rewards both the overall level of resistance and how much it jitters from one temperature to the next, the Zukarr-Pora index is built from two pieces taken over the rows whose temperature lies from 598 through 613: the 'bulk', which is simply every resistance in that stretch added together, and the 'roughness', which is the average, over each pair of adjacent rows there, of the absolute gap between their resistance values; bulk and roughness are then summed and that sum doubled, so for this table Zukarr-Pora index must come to 1172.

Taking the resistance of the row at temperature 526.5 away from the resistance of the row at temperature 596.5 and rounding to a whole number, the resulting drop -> 11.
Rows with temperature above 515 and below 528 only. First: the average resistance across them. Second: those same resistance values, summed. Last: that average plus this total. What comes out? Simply 535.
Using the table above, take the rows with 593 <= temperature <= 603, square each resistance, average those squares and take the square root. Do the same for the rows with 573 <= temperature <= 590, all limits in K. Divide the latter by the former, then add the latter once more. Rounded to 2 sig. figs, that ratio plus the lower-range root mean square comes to 99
